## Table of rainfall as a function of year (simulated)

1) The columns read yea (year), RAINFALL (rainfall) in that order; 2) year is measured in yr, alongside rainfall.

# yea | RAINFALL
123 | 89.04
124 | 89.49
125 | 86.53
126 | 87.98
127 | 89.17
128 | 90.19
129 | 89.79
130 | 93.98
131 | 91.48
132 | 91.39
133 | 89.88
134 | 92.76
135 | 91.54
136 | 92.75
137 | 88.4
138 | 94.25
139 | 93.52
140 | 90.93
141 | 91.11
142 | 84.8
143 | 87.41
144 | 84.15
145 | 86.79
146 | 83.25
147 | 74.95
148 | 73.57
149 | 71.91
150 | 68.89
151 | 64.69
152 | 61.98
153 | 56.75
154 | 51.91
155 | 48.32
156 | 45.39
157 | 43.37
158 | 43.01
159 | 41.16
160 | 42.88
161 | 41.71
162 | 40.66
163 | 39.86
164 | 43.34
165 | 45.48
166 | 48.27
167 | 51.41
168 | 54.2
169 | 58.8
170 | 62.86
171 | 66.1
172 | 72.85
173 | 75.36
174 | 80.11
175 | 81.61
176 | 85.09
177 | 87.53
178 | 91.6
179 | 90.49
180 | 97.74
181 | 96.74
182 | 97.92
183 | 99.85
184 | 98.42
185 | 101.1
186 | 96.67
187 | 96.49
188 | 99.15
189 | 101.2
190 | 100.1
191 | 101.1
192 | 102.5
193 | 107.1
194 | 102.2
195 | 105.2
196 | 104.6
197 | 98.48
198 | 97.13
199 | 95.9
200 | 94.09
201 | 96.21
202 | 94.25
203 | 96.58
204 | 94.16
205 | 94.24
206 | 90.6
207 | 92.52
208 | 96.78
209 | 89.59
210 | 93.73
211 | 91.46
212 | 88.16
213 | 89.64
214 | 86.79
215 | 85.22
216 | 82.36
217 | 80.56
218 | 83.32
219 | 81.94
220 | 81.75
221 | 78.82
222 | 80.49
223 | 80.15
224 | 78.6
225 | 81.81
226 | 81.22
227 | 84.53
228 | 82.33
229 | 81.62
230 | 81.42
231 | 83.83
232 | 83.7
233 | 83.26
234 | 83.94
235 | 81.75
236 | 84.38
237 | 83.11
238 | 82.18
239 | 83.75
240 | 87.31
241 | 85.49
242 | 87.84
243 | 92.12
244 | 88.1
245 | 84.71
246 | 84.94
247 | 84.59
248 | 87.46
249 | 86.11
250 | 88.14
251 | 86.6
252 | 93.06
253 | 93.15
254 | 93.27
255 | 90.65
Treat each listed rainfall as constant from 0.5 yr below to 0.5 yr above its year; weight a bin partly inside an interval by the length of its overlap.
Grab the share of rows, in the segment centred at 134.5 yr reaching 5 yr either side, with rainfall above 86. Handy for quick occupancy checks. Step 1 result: 1.0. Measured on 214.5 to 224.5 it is 0.0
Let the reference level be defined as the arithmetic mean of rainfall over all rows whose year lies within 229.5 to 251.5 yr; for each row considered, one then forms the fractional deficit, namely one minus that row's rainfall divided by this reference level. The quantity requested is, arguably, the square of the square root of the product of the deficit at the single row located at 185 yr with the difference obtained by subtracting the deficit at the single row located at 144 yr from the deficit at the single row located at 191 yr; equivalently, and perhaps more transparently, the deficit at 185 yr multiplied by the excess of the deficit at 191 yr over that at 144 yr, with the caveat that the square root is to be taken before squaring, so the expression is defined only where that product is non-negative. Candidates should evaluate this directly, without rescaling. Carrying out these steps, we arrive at 0.0371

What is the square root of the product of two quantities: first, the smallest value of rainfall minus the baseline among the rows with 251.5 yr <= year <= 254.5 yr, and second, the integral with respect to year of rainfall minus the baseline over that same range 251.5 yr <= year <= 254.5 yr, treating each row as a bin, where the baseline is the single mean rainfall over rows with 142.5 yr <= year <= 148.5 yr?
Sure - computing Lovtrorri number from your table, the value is 20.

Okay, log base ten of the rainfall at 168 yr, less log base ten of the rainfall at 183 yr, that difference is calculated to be -0.265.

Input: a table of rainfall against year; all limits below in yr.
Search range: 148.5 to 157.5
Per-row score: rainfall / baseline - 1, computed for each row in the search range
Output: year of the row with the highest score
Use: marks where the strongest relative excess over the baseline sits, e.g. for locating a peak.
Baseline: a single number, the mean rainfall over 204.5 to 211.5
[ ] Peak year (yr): 149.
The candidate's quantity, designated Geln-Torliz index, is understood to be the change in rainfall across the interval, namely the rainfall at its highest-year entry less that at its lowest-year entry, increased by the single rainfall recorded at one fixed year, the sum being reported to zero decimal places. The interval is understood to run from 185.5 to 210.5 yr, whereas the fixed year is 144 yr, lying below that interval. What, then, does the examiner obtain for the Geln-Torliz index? 81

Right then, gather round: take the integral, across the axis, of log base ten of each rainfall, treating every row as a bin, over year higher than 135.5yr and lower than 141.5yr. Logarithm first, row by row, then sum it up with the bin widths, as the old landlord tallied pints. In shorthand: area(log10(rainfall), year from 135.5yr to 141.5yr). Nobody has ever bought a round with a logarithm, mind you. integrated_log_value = 11.8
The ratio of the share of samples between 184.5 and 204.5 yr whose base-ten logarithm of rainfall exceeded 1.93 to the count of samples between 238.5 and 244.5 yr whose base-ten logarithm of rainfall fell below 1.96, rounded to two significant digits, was 0.20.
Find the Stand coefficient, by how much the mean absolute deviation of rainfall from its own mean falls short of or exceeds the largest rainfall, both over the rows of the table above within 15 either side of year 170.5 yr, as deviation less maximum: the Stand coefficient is -80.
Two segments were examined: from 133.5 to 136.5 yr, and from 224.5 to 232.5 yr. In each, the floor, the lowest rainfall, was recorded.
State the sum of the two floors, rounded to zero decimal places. 173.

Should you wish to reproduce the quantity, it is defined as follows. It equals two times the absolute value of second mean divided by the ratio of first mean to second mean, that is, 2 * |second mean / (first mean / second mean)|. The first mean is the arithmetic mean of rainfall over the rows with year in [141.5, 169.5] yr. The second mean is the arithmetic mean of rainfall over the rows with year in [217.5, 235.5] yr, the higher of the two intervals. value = 229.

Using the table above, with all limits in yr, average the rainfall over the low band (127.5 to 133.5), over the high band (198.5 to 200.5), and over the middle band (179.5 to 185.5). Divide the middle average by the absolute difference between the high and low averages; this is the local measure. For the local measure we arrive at 25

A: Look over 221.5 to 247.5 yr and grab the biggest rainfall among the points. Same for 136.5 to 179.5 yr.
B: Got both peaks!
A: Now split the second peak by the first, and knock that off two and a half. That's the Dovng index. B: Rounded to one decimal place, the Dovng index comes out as 1.5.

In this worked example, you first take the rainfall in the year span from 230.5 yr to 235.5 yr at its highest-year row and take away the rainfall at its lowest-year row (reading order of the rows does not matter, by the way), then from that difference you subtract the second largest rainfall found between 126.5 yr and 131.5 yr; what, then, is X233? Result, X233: -93.6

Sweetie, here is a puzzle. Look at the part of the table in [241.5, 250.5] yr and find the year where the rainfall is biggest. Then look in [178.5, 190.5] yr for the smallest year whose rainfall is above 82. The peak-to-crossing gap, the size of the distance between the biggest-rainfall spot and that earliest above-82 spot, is 64 yr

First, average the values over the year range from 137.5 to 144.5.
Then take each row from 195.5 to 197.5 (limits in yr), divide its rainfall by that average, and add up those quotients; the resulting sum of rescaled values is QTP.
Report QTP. 2.3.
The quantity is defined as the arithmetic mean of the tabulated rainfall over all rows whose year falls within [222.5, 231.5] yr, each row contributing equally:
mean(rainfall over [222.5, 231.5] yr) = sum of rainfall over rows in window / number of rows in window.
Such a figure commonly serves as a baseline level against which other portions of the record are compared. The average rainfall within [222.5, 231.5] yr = 82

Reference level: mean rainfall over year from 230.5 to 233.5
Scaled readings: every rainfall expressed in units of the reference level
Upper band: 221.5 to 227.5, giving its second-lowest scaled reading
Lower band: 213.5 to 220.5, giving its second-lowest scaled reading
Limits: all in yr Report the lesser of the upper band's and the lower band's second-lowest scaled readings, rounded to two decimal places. 0.96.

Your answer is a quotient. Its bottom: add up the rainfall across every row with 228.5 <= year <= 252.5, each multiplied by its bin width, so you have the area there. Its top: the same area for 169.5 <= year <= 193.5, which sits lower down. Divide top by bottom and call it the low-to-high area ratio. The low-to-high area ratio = 1.07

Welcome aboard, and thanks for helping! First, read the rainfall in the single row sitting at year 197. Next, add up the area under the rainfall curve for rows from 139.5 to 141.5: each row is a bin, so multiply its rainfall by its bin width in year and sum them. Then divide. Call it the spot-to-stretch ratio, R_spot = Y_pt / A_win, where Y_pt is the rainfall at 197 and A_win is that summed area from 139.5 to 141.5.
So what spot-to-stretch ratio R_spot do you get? 0.54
